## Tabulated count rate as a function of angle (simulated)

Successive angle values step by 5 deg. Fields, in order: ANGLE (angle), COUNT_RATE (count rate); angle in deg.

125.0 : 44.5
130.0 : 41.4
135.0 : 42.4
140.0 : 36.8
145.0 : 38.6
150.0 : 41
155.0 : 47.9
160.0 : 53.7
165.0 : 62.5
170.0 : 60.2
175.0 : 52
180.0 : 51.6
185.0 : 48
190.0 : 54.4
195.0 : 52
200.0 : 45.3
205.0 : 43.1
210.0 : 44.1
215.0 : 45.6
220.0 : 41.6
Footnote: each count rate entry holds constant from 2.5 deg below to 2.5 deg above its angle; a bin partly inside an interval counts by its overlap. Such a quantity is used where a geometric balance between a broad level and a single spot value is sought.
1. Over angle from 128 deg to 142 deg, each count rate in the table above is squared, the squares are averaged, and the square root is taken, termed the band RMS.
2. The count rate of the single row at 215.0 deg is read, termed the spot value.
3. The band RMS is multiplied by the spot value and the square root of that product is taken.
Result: 43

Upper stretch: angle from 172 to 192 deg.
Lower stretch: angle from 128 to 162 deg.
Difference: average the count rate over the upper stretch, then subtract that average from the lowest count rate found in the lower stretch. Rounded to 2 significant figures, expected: -15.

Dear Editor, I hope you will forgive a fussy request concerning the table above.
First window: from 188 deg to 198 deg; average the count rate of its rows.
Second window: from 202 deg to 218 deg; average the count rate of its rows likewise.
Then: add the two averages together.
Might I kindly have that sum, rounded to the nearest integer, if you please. 97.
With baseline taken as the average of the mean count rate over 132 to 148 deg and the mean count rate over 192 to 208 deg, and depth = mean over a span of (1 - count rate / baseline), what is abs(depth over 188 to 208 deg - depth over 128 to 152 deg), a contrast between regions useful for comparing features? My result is 0.20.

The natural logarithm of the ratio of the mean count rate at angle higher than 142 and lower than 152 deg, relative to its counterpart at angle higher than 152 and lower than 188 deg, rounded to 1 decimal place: -0.3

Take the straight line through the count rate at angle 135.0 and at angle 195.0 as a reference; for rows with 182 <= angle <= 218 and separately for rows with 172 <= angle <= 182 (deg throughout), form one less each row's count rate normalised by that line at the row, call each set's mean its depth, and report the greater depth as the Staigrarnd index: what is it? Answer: 0.10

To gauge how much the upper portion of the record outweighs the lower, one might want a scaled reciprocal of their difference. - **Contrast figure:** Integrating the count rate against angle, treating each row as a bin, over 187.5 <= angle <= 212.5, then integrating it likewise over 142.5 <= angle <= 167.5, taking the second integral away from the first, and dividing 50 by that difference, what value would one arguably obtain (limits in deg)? -2.1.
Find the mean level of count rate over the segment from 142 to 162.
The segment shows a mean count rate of 45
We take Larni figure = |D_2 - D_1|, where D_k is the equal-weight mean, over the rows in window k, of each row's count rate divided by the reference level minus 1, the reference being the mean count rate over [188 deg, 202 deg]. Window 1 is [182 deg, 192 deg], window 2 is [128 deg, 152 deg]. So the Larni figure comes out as 0.22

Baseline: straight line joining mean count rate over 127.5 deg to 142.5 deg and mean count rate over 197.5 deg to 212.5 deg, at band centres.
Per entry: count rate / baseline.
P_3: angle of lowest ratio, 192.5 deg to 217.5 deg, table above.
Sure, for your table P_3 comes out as 205.0 deg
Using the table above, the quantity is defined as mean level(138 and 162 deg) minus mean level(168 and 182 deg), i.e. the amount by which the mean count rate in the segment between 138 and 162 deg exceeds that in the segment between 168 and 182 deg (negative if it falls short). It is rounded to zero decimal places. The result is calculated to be -11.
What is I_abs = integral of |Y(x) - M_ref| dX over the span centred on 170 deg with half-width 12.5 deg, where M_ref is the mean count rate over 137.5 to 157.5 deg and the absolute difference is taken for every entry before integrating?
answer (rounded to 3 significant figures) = 373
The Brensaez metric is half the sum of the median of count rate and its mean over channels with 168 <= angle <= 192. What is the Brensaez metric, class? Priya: 53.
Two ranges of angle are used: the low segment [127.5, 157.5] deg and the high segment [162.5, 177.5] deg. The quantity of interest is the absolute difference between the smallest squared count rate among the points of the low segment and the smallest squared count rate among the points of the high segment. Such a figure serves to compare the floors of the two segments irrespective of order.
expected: 1350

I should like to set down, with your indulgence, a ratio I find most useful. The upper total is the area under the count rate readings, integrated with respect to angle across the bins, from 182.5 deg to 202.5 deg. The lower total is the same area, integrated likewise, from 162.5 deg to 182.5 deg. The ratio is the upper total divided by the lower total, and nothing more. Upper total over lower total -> 0.88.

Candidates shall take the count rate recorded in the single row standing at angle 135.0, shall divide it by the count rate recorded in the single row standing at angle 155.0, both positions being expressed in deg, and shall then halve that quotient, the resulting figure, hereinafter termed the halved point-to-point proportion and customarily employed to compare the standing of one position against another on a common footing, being 0.44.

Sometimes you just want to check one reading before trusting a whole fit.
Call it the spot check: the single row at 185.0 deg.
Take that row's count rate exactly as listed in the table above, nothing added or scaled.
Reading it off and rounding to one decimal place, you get 48.0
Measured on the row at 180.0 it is 51.6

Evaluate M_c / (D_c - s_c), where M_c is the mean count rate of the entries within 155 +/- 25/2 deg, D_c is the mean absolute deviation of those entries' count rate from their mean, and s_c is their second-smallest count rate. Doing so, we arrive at -1.45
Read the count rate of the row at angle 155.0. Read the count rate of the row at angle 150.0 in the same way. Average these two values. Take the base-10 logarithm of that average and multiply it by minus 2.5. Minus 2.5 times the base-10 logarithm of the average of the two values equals -4.12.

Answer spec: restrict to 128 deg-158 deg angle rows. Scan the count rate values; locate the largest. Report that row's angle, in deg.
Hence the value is 155.0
